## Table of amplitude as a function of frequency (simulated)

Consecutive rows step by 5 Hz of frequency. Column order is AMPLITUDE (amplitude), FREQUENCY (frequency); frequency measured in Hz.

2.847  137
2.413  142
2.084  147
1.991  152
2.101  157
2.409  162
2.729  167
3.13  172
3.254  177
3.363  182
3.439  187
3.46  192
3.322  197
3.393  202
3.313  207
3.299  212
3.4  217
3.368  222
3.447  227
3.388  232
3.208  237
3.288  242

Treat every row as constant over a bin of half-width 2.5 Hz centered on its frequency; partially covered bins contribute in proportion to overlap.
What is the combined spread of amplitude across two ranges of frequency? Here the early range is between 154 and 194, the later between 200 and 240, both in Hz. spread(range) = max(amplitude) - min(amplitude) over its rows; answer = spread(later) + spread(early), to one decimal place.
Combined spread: 1.6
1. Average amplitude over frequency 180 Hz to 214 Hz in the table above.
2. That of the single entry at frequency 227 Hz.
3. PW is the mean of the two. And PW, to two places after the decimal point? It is 3.41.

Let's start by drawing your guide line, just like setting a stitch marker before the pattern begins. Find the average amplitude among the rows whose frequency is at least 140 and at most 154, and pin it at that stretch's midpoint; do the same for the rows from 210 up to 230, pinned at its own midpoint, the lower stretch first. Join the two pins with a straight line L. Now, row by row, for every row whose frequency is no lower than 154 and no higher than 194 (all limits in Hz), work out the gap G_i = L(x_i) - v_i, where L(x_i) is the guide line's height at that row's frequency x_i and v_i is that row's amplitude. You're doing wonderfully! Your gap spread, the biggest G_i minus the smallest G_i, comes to 0.84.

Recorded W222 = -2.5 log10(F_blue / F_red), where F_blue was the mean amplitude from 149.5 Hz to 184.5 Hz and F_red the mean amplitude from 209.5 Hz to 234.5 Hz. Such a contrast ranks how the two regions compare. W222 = 0.24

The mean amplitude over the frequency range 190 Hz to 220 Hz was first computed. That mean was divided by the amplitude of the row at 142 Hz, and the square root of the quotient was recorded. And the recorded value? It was 1.18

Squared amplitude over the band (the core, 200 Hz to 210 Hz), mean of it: 11.2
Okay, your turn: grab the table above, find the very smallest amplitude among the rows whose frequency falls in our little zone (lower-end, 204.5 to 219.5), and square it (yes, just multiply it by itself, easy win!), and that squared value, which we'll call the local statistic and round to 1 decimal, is 10.9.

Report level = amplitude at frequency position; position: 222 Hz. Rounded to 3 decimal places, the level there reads 3.368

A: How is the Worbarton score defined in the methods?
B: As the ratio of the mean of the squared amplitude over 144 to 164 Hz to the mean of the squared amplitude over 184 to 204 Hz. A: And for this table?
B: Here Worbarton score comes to 0.40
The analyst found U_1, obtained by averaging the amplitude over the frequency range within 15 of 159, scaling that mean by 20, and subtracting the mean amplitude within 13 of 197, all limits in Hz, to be 45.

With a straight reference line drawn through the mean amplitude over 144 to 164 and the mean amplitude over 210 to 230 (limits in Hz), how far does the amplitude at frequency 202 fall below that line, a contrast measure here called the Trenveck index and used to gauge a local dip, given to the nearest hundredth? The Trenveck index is -0.35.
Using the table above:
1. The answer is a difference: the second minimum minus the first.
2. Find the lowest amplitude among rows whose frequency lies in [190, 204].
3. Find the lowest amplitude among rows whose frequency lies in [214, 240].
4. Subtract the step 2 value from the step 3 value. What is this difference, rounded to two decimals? -0.11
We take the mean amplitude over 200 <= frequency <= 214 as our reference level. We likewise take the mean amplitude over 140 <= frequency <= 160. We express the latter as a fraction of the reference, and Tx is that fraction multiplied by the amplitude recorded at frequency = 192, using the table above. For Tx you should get 2.23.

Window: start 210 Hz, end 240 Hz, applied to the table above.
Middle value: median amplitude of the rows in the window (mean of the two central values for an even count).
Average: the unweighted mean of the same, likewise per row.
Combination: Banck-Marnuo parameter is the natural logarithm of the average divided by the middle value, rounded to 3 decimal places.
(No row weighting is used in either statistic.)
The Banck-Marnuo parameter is -0.008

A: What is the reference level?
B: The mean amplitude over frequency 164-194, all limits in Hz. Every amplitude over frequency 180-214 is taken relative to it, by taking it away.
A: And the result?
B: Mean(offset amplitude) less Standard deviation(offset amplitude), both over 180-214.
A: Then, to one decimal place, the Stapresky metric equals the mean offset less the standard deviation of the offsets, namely 0.1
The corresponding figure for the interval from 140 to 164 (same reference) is -1.2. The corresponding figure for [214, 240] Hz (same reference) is 0.1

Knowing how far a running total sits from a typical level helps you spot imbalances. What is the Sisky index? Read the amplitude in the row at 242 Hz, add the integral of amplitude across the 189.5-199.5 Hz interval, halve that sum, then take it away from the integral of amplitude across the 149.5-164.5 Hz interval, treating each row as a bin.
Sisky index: 14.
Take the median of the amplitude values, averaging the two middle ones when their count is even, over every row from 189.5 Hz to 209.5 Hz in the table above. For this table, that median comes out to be 3.36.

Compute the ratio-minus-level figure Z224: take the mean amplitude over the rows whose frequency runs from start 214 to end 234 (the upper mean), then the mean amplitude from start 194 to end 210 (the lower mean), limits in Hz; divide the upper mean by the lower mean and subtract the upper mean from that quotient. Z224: -2.38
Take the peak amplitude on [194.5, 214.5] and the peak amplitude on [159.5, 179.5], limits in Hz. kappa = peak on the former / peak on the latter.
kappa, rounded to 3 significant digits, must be 1.04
